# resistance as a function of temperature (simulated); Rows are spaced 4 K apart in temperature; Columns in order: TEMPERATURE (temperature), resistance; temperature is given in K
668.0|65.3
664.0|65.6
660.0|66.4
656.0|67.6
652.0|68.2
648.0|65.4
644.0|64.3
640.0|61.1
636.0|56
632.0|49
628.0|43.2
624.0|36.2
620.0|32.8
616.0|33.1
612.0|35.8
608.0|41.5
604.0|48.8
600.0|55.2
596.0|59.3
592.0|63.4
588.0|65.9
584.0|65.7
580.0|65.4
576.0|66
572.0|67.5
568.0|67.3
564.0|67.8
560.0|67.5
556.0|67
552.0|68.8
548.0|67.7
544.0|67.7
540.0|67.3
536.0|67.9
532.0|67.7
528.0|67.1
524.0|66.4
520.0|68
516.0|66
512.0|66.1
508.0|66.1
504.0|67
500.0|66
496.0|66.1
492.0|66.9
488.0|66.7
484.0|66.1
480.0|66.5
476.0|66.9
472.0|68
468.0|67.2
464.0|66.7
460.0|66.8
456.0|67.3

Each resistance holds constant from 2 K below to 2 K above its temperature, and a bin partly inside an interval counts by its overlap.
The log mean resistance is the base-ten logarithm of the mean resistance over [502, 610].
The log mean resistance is 1.81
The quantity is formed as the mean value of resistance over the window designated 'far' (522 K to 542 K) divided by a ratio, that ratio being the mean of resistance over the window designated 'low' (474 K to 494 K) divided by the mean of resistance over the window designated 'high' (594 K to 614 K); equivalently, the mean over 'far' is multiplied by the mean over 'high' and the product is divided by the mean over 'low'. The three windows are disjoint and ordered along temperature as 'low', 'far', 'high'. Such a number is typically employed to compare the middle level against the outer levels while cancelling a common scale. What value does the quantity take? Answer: 49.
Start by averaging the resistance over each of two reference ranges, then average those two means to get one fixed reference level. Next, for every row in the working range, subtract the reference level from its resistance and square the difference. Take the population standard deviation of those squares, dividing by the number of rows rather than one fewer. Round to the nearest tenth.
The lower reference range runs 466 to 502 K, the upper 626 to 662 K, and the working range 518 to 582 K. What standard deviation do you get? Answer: 5.8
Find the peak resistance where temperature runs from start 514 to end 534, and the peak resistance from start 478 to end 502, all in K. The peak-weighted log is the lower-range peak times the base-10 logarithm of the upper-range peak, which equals 123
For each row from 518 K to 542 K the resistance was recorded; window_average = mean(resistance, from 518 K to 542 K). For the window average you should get 67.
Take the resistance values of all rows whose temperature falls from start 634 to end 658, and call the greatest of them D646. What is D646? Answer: 68.2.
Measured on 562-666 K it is 68.2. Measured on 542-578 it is 68.8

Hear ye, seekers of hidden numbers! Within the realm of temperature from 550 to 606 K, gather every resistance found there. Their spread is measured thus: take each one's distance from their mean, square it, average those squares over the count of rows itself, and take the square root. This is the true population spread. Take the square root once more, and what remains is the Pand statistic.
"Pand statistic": 2.35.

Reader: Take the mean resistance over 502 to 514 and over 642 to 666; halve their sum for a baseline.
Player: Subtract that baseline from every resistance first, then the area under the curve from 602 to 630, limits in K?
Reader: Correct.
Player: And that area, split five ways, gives -154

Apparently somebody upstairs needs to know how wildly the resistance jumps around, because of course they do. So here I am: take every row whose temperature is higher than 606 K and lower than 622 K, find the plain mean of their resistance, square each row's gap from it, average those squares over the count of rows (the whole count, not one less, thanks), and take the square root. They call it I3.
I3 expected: 3.5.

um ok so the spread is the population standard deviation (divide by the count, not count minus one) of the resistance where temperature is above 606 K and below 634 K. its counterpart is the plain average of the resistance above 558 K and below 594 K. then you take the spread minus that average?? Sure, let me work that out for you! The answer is -60.7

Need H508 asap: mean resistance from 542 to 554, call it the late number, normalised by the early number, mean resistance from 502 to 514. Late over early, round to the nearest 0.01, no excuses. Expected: 1.03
